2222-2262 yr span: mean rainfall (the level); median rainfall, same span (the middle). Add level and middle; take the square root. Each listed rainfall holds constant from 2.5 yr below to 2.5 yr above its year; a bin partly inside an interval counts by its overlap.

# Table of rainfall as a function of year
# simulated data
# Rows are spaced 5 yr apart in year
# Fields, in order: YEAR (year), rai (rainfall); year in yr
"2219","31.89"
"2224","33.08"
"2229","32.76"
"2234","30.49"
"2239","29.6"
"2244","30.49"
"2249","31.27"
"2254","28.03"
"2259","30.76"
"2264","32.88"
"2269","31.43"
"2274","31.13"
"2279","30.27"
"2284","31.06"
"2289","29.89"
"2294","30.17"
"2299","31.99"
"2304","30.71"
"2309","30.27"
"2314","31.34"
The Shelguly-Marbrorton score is 7.84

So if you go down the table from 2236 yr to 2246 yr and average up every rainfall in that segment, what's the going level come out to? 30.0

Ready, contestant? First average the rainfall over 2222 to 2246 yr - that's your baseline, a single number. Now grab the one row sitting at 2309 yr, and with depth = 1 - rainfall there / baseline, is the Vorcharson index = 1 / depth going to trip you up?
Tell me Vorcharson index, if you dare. 31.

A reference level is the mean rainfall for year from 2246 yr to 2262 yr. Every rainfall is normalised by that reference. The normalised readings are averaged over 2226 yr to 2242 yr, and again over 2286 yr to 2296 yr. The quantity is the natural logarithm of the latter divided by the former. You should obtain -0.030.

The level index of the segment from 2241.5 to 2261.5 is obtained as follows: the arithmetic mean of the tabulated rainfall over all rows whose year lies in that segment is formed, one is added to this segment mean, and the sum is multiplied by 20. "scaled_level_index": 623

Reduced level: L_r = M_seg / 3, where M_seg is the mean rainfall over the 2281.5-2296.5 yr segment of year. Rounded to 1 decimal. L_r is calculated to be 10.1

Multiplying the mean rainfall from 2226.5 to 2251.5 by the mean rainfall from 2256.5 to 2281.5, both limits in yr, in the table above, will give 968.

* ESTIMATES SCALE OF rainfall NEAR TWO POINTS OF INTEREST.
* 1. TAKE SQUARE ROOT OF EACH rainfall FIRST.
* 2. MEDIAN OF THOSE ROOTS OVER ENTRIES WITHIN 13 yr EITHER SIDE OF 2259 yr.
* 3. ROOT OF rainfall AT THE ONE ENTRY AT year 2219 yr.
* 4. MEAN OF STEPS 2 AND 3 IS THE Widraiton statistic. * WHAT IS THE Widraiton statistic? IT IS 5.62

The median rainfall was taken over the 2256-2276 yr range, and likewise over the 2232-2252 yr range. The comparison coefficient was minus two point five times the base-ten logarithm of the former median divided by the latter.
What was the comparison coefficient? -0.028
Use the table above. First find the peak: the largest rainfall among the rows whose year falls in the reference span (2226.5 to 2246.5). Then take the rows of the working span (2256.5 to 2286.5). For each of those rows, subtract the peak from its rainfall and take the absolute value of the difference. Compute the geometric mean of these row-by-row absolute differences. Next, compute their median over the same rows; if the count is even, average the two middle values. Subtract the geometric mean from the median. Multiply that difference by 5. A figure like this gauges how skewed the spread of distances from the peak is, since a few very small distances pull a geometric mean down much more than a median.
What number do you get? 2.6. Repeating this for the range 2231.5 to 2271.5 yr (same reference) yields 2.8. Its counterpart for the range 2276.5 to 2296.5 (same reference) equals 0.9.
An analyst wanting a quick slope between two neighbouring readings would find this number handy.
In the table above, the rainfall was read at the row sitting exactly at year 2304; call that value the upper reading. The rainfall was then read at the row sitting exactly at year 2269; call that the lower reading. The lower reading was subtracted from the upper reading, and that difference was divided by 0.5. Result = -1.4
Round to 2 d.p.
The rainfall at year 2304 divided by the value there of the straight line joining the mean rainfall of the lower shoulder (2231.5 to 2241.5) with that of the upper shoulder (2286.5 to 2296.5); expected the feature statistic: 1.02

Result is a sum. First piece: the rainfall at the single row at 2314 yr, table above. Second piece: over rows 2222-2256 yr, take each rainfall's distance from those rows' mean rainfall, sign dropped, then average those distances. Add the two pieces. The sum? 32.7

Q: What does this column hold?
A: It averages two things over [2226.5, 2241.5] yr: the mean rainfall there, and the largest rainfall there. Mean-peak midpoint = 31.9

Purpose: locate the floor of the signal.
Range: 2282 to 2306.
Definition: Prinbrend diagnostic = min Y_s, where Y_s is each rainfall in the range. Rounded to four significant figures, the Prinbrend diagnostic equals 29.89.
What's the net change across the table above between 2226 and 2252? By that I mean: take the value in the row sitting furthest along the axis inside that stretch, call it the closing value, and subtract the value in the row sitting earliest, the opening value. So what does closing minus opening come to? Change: -1.5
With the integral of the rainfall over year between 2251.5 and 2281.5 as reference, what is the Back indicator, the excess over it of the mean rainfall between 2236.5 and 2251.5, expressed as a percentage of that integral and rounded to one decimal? -96.7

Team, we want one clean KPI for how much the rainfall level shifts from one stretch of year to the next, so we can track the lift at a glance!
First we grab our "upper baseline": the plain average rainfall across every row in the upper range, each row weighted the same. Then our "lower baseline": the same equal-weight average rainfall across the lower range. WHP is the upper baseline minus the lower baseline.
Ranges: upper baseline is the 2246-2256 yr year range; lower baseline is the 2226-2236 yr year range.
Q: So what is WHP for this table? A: -2.0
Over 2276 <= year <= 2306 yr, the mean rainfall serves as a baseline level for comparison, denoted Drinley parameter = 30.7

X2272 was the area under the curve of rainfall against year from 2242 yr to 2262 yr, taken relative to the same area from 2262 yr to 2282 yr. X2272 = 0.96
